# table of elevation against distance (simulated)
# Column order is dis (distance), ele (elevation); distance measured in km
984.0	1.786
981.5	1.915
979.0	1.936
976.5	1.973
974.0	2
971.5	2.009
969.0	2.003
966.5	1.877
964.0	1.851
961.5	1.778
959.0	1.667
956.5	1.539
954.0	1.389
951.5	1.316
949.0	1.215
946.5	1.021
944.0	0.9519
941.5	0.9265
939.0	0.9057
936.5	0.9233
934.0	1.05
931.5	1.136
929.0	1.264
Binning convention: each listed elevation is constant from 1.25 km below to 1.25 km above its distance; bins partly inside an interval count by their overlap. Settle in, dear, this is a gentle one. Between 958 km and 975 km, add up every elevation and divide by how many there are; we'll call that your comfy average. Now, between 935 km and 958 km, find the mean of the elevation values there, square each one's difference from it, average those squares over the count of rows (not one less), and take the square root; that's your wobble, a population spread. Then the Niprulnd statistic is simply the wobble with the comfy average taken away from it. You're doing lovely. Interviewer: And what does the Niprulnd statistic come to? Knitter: -1.66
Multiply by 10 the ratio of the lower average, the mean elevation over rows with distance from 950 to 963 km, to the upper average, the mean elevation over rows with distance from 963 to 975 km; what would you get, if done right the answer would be 7.89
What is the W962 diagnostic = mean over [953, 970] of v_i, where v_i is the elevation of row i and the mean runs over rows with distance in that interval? 1.73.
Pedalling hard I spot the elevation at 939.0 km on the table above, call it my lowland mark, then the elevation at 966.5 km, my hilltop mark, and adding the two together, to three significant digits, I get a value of 2.78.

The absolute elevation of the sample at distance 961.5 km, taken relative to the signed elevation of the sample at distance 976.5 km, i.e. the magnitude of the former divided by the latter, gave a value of 0.90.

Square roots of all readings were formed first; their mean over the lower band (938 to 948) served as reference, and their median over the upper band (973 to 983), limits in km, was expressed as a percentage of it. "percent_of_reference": 143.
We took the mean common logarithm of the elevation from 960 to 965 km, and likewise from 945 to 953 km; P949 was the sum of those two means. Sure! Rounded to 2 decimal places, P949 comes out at 0.33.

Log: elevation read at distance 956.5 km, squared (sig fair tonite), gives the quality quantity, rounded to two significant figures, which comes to 2.4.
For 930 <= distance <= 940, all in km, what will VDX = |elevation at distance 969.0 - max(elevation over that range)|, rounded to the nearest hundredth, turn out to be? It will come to 0.87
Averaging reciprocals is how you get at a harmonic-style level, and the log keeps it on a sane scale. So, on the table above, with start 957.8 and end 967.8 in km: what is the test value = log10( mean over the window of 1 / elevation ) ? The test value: -0.25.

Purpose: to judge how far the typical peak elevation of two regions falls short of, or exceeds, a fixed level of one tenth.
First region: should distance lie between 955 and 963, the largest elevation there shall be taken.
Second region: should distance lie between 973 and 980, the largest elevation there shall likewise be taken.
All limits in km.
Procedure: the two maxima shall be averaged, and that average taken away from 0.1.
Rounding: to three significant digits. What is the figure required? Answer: -1.79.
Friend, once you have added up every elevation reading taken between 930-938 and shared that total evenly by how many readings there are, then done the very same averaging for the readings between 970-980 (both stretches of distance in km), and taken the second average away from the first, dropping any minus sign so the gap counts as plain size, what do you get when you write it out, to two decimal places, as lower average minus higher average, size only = 0.94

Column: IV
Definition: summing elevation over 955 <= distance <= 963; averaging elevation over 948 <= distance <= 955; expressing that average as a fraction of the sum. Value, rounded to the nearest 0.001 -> 0.262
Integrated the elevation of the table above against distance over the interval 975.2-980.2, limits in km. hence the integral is 9.8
